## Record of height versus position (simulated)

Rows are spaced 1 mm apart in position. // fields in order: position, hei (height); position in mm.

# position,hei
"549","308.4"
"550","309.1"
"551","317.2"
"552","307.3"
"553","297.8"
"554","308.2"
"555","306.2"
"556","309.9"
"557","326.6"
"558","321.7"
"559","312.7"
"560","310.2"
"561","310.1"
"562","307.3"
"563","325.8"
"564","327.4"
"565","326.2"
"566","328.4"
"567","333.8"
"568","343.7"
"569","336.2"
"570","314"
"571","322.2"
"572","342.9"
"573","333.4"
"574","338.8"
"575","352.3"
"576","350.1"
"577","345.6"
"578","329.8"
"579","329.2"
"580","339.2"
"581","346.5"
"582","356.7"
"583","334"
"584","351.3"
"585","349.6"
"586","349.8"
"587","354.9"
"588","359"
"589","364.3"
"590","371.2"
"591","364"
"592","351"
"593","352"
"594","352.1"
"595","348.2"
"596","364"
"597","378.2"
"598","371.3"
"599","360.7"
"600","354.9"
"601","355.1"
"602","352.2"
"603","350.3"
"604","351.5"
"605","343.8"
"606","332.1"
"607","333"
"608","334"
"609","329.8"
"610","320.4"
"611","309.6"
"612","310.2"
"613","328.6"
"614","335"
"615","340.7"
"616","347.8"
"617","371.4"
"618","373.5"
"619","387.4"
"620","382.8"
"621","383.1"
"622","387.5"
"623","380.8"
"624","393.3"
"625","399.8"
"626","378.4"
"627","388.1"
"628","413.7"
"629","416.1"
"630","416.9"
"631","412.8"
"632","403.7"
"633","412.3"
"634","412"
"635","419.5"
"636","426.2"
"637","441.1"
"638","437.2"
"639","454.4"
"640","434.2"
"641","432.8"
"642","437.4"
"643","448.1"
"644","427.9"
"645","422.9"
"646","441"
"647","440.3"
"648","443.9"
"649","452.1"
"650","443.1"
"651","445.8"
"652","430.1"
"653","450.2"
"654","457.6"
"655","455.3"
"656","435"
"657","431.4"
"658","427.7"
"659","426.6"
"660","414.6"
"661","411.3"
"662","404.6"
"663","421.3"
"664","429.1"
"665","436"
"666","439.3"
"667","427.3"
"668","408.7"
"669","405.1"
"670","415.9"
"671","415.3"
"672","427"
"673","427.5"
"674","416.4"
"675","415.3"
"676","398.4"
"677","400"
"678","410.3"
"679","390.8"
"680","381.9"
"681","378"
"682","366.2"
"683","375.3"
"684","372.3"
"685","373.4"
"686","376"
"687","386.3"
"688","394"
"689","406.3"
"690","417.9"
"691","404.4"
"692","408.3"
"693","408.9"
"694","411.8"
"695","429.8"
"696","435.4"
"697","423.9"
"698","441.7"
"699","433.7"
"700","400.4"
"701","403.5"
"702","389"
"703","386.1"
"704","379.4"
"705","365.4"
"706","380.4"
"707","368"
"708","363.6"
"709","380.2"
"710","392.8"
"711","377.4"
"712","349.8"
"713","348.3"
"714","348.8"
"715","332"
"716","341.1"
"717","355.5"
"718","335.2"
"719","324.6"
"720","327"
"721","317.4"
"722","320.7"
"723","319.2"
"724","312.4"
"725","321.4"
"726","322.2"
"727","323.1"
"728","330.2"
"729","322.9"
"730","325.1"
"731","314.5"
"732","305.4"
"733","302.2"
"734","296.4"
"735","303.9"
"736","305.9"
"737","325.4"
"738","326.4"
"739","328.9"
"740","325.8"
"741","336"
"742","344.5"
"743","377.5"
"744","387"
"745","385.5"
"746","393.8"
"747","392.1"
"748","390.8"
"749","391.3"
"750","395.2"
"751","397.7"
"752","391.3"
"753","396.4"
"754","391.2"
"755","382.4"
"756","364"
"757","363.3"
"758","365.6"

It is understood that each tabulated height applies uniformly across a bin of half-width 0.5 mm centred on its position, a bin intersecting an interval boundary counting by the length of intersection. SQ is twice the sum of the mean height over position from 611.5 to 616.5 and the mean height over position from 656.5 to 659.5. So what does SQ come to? 1522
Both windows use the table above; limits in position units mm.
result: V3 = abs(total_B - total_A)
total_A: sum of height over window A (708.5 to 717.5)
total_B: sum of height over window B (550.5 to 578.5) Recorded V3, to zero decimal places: 5860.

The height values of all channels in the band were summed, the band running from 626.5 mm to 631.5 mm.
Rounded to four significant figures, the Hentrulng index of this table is 2048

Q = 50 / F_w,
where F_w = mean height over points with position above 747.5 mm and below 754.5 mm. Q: 0.127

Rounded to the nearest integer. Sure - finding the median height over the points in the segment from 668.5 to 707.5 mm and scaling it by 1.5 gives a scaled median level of 605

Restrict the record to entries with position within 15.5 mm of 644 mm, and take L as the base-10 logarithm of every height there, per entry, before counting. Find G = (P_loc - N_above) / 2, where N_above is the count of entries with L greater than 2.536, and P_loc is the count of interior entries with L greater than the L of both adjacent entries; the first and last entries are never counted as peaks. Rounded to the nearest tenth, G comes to -11.0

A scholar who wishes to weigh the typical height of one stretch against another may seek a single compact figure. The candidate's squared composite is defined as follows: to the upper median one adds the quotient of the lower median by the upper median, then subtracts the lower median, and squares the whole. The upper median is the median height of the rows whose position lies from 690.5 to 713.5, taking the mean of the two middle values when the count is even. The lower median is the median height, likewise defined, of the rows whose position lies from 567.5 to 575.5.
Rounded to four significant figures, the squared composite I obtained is 3154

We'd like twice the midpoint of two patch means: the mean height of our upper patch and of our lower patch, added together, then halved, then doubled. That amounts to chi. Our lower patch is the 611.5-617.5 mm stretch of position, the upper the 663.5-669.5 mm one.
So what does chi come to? 763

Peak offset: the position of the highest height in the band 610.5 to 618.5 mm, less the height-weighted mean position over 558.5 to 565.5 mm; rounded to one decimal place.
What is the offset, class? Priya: 56.0 mm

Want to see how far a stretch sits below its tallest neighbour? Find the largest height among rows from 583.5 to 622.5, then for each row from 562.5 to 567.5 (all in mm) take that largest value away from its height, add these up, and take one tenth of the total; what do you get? -30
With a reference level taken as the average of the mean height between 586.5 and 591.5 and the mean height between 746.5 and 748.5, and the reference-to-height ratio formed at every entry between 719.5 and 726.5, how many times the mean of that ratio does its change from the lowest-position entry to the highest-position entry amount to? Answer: 0.01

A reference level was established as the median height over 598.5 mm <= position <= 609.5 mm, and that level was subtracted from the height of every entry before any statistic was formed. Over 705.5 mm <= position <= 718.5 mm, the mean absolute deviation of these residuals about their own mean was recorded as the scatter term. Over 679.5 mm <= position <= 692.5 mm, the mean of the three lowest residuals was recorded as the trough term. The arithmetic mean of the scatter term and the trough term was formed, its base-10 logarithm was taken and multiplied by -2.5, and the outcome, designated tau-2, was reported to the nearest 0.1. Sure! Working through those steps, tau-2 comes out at -3.2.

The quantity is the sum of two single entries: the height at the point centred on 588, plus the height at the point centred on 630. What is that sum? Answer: 776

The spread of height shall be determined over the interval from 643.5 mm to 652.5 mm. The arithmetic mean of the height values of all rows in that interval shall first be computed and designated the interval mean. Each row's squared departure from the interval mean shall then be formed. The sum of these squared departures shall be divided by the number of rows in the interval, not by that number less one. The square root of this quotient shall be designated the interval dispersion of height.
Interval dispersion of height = 9.0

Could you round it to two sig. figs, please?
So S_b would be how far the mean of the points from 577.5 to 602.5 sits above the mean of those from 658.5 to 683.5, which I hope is -56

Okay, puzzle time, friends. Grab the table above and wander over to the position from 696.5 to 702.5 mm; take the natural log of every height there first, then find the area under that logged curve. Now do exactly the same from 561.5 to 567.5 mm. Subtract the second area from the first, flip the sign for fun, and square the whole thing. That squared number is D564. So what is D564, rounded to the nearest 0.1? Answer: 2.2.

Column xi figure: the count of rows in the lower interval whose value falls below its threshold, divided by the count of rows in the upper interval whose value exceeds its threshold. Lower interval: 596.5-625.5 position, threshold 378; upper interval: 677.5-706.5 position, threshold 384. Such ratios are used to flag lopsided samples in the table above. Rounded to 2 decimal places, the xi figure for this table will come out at 1.11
